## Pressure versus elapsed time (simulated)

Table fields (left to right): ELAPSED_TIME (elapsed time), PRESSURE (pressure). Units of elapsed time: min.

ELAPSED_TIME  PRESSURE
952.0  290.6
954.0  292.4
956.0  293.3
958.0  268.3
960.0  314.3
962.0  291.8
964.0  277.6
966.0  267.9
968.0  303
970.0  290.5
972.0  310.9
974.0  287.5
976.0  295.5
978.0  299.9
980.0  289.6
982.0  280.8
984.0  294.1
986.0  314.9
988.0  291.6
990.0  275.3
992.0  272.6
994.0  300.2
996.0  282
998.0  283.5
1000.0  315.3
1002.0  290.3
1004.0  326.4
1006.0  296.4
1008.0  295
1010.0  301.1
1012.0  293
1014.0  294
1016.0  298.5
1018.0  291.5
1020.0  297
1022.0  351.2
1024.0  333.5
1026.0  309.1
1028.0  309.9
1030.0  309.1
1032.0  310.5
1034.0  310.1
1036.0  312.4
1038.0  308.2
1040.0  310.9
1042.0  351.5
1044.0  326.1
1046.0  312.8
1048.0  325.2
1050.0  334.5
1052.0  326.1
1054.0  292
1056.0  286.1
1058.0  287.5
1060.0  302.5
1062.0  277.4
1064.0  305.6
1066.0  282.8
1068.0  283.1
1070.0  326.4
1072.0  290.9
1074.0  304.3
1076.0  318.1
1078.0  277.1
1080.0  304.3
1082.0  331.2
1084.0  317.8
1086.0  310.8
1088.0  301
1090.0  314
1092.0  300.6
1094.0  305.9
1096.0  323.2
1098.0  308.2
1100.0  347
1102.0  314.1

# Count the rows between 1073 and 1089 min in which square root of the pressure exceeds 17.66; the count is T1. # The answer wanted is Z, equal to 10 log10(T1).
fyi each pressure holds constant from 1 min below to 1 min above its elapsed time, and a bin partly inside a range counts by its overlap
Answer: 4.8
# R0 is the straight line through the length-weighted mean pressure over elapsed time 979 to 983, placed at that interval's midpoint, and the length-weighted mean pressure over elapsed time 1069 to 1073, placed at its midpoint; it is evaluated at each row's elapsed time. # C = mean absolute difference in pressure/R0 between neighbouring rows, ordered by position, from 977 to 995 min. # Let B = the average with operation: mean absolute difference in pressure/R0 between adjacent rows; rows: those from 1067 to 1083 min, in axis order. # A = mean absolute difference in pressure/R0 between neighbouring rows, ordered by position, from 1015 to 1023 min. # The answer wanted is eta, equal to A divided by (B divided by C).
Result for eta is 0.04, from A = 0.07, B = 0.09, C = 0.054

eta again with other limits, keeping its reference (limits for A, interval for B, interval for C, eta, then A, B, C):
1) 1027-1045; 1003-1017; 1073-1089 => 0.07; 0.03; 0.03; 0.064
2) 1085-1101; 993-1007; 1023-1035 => 0.01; 0.05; 0.08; 0.019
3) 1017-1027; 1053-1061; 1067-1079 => 0.34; 0.09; 0.02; 0.095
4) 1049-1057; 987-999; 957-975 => 0.10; 0.05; 0.05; 0.082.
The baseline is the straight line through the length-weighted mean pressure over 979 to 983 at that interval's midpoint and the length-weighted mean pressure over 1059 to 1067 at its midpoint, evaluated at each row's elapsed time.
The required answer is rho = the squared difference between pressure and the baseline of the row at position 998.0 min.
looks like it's 10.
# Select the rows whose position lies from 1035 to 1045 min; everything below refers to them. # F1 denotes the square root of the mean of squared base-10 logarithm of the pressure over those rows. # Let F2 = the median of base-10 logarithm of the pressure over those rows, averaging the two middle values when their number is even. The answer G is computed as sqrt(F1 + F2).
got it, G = 2.24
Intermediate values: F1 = 2.51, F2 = 2.49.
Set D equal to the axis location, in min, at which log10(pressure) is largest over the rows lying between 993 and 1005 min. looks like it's 1004.0 min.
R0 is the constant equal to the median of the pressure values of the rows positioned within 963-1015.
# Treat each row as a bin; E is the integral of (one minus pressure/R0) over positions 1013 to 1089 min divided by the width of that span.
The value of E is -0.05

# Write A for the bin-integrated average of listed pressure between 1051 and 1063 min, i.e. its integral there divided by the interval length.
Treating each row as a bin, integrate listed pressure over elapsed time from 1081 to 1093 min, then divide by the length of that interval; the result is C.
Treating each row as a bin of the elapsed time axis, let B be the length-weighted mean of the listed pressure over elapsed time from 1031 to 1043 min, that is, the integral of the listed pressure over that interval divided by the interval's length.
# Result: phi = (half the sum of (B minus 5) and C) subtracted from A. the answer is -17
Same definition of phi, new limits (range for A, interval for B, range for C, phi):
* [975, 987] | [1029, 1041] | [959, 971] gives -2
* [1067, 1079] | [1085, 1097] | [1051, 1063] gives 0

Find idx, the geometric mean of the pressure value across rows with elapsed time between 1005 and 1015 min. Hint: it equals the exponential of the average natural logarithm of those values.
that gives 296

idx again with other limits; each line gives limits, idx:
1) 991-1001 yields 290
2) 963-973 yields 290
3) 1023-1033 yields 314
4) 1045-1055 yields 318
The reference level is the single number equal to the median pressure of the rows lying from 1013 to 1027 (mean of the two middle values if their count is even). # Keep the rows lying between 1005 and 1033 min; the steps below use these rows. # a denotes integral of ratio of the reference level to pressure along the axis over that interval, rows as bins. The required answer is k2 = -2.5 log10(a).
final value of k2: -3.6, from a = 27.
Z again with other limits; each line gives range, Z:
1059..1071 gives 0.0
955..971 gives 0.0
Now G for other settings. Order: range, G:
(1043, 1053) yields 2.24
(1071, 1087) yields 2.23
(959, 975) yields 2.22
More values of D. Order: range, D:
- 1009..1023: 1022.0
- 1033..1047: 1042.0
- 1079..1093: 1082.0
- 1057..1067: 1064.0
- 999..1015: 1004.0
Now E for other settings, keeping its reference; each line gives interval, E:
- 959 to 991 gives 0.00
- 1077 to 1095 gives -0.05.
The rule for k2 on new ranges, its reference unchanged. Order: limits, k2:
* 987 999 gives -2.8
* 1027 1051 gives -3.4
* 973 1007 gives -3.8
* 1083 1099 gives -3.0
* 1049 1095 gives -4.1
